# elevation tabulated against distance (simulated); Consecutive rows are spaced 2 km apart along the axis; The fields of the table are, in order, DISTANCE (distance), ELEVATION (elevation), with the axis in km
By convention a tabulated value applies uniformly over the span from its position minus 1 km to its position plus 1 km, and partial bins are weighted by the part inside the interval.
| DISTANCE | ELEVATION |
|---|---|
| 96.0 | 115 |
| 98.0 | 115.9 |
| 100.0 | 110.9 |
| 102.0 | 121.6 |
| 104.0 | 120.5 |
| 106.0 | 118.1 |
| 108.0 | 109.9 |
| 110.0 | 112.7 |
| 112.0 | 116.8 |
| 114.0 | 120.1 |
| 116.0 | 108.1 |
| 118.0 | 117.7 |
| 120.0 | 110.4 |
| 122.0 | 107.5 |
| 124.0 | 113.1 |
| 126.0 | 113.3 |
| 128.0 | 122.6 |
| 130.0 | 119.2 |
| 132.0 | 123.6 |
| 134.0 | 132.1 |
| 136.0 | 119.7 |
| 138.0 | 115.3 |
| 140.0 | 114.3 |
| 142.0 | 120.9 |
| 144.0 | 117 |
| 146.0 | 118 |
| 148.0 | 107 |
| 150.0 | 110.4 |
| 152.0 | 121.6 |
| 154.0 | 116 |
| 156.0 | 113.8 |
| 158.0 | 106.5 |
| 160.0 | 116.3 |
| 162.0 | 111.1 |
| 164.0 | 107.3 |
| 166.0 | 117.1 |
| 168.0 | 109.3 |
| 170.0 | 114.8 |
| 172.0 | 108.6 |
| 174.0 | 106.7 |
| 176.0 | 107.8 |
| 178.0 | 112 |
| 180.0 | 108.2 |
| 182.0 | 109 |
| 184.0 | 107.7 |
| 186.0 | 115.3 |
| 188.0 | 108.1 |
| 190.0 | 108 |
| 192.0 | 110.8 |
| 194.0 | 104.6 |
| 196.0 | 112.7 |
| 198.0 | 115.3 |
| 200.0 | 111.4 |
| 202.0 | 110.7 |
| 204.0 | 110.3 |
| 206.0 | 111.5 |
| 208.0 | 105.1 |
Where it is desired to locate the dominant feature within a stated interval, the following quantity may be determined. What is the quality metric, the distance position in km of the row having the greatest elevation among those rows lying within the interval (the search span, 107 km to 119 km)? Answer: 114.0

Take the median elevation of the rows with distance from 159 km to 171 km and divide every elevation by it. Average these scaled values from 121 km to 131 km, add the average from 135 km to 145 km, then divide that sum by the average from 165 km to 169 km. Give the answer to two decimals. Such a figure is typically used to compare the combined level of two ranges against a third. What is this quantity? 2.05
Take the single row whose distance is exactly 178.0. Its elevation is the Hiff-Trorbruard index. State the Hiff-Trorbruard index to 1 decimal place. 112.0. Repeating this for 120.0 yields 110.4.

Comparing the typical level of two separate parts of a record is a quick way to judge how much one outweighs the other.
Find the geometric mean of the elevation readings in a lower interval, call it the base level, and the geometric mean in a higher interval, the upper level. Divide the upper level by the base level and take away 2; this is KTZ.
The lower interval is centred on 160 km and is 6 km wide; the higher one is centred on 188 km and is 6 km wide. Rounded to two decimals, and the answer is -1.01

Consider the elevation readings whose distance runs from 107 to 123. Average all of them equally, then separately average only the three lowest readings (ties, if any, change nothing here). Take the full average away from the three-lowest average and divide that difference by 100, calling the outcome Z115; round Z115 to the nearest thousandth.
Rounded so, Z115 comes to -0.044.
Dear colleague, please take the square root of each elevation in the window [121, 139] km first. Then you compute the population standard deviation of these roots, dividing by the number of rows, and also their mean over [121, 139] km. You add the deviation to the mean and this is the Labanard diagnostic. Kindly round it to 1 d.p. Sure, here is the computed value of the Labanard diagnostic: 11.2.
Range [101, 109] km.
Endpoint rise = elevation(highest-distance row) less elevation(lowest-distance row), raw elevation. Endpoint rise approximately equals -12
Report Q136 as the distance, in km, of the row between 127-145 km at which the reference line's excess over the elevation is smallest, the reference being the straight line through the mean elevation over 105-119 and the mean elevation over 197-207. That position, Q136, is 134.0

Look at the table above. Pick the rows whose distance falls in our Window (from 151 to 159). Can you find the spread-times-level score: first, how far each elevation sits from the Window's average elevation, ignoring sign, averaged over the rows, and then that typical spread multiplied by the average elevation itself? 495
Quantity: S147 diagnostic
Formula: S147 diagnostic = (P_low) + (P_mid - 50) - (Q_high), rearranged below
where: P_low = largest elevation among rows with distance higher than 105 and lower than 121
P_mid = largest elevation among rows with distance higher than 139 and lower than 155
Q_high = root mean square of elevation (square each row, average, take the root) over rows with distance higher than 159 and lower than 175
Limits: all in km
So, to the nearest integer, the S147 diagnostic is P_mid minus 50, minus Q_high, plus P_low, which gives 80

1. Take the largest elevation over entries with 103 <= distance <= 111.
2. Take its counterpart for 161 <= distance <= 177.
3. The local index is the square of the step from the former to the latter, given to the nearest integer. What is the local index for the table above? 12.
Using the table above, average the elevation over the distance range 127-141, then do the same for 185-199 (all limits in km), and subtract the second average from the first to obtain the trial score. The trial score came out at 10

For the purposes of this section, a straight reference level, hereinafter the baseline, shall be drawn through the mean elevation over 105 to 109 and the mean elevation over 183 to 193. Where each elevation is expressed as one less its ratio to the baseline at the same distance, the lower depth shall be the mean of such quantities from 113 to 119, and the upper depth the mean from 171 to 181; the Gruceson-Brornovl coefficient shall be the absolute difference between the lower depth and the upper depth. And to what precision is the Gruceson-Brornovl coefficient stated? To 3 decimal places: 0.033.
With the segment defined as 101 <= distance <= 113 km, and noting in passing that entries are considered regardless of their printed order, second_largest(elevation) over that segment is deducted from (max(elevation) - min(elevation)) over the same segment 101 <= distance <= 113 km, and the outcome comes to -109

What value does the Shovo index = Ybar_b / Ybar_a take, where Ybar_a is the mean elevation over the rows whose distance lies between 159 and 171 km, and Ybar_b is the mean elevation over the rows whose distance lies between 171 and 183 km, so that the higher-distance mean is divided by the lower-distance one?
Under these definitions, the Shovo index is 0.97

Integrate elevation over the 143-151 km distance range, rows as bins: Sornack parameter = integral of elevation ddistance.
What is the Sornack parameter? 905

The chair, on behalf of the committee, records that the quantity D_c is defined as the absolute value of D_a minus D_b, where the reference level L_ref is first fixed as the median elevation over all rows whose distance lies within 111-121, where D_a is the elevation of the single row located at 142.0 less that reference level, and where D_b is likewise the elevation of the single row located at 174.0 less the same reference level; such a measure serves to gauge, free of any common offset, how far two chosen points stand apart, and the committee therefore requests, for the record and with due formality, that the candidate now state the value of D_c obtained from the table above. 14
